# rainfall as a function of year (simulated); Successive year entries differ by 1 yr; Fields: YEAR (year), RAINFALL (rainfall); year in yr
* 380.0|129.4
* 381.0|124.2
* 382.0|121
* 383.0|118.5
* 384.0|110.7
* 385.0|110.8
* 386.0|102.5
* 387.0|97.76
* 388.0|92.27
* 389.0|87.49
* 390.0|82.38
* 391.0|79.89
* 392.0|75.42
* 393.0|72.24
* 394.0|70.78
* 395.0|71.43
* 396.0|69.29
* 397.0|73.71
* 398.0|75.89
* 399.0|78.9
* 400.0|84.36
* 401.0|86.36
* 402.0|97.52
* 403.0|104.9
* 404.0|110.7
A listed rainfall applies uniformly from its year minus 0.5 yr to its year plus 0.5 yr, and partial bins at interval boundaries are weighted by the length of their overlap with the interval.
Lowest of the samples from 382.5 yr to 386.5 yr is 102.5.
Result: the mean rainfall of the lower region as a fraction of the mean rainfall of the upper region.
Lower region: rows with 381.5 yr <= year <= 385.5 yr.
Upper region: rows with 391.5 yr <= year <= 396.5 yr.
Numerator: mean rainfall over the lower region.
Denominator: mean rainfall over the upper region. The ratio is 1.60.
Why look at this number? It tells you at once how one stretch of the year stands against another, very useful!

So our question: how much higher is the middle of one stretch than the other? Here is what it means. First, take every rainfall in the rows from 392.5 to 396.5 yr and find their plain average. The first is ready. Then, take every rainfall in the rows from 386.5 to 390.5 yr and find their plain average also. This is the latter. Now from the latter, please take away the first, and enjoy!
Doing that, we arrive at 19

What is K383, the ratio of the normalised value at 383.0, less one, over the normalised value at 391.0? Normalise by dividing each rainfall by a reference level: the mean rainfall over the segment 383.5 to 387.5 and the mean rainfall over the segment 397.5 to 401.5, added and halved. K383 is 0.31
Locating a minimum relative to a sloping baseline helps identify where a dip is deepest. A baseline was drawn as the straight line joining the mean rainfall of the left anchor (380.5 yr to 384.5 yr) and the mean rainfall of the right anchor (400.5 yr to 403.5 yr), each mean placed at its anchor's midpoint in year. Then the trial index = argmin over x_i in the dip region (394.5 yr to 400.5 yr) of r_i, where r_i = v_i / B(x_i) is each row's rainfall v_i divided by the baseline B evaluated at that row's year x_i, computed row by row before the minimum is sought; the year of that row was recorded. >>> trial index 396.0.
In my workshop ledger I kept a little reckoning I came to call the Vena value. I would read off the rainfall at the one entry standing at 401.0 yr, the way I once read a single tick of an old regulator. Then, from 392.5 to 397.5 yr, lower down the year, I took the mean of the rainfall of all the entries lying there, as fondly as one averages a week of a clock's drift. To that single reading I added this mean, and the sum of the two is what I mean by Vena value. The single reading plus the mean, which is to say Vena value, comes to 158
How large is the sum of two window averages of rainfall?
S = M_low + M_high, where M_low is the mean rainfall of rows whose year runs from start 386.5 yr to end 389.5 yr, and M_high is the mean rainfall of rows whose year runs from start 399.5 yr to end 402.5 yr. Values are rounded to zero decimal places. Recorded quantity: 182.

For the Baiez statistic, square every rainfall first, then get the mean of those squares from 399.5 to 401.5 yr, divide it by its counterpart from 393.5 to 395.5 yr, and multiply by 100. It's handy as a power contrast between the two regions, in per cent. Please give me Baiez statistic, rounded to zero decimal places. 144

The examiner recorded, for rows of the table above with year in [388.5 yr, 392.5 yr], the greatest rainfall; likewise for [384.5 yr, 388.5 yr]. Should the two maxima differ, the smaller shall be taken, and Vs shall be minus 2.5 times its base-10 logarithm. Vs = -4.85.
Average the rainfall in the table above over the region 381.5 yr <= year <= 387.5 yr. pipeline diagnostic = 110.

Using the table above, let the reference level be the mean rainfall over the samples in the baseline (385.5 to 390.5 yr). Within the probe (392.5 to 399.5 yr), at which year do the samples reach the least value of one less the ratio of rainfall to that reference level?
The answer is 399.0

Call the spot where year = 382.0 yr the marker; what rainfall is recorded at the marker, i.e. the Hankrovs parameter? 121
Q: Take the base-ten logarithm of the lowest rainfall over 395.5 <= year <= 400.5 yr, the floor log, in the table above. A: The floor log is 1.84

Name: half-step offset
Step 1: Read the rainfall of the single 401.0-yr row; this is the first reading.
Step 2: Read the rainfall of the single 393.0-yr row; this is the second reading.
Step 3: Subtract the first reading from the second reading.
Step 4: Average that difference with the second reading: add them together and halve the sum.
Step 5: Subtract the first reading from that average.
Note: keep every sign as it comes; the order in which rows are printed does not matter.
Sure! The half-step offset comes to -57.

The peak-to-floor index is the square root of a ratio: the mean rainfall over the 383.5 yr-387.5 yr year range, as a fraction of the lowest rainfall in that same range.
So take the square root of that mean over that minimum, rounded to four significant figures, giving 1.039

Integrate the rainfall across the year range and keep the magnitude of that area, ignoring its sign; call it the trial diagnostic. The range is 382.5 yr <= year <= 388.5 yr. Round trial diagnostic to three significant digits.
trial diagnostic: 633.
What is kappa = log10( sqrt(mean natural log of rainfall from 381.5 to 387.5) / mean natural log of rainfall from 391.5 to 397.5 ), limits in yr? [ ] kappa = -0.295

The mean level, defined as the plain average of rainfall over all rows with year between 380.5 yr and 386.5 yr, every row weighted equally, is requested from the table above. 115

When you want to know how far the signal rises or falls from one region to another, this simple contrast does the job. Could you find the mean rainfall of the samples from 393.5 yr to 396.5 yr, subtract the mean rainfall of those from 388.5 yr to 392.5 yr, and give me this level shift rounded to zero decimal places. -11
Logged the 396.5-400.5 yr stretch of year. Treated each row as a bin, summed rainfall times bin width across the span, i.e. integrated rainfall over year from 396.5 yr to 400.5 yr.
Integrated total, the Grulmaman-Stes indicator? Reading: 313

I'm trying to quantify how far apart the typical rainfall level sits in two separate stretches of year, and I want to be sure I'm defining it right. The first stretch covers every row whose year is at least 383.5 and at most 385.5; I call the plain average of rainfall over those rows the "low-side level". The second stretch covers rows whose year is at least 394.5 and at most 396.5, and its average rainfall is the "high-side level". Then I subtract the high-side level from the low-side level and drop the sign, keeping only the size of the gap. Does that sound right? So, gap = 40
